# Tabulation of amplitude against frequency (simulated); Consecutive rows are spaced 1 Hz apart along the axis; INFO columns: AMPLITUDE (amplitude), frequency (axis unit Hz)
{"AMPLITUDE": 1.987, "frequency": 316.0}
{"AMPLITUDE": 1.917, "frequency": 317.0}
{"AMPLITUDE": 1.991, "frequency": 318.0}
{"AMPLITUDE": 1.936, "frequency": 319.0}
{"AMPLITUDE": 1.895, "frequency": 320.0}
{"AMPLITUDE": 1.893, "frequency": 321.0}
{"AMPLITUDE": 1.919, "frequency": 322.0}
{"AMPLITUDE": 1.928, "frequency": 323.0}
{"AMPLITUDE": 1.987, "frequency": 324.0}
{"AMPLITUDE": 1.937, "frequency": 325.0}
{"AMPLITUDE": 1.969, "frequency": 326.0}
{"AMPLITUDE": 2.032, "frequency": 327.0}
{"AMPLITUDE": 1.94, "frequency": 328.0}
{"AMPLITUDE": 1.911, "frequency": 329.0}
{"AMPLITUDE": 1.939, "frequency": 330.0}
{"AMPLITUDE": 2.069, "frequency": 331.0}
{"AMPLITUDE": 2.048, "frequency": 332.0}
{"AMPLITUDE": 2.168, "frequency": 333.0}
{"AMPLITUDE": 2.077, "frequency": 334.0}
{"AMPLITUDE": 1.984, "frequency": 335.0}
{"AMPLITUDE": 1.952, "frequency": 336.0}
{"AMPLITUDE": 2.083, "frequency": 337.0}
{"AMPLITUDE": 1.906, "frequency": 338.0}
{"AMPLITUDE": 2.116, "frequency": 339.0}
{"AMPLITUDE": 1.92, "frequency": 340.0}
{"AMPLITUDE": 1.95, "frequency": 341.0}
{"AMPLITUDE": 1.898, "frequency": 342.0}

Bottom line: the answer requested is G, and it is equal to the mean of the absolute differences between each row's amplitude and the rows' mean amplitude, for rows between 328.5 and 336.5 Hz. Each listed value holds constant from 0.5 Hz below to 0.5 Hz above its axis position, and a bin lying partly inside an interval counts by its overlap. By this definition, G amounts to 0.07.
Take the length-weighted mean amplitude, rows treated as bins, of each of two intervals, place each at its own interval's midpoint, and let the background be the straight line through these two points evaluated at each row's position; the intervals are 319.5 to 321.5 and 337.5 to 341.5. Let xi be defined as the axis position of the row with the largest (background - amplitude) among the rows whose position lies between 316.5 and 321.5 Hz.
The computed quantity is 321.0 Hz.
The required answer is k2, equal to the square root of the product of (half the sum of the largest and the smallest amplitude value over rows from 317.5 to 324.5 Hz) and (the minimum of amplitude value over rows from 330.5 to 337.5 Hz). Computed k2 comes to 1.95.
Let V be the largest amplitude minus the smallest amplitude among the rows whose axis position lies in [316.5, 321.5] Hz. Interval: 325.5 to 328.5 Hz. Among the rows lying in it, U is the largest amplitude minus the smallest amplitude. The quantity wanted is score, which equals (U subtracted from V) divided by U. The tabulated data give 0.07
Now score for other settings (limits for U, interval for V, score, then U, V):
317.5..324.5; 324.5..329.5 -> 0.23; 0.10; 0.12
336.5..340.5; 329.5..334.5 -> 0.09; 0.21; 0.23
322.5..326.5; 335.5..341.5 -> 2.56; 0.06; 0.21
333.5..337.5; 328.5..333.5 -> 0.96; 0.13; 0.26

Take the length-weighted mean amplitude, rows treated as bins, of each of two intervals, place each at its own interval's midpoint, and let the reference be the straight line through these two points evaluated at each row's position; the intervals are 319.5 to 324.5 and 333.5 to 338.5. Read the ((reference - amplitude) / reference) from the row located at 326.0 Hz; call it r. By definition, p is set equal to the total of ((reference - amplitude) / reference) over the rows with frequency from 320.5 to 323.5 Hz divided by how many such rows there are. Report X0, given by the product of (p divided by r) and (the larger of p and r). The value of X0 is -0.003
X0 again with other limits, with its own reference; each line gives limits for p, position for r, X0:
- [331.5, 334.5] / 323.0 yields -0.057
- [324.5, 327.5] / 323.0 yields -0.017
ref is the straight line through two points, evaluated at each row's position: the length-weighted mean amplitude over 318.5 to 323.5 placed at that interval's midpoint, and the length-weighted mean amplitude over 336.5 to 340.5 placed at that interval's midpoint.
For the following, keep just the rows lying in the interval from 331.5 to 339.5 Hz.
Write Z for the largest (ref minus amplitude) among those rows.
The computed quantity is 0.098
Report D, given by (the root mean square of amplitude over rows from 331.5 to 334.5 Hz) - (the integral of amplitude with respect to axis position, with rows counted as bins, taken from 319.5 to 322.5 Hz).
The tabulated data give -3.61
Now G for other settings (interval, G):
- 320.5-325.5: 0.02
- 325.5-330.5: 0.03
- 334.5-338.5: 0.05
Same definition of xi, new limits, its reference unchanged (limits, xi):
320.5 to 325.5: 321.0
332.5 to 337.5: 336.0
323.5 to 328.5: 328.0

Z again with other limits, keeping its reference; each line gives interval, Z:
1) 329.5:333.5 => 0.023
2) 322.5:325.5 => -0.002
